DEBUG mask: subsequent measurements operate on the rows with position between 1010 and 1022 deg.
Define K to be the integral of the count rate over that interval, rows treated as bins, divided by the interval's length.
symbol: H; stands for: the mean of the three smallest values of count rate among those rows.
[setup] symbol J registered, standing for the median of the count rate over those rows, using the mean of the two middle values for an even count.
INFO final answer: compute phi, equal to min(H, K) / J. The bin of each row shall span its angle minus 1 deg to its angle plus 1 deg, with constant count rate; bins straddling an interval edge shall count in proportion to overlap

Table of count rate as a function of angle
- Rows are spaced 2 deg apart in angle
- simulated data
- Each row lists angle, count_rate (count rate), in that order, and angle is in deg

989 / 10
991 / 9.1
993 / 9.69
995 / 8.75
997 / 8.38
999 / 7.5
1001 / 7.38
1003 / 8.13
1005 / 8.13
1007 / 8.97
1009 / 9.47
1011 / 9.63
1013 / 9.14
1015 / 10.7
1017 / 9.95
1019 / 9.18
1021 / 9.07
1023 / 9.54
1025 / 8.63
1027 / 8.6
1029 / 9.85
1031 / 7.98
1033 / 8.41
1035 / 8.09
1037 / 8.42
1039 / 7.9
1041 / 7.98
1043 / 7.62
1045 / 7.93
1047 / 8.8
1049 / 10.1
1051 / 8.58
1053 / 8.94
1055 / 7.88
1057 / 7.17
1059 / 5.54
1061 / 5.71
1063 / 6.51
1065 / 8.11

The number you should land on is 0.97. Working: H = 9.1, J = 9.4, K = 9.6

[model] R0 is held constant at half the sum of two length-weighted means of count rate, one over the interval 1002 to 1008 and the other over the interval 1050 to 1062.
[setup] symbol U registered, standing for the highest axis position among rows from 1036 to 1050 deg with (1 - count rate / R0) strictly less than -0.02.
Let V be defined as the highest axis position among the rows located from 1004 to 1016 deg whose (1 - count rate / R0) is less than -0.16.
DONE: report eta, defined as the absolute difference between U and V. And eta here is 34 deg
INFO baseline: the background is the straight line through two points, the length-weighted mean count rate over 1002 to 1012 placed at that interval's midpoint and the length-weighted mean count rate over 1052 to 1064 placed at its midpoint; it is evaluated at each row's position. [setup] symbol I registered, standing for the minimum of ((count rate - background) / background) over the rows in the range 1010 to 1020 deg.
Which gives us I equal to 0.06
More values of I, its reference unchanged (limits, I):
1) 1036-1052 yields 0.01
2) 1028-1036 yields 0.00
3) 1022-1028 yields 0.05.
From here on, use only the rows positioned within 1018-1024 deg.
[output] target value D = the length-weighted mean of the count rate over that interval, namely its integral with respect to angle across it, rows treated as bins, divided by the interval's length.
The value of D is 9.3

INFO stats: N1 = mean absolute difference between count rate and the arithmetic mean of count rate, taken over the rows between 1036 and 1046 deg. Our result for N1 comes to 0.18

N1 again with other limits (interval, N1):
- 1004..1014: 0.41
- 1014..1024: 0.51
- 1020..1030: 0.45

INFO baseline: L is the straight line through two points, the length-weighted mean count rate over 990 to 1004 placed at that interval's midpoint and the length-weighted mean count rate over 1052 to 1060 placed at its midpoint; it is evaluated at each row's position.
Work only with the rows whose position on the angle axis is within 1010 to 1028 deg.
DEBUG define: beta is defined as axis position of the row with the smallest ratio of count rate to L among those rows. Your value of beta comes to 1025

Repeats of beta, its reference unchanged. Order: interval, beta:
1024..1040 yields 1031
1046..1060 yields 1059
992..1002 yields 1001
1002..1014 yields 1003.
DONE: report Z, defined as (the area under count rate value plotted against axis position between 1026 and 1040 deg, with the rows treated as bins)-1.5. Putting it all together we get 117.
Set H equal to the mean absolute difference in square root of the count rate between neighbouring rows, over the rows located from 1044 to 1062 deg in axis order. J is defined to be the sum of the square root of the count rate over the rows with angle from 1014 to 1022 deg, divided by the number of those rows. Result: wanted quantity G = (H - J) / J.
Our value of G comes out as -0.946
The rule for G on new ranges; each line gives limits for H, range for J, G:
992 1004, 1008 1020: -0.966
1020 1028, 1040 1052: -0.973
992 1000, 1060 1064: -0.950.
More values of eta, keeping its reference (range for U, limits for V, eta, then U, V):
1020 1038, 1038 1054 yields 12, 1037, 1049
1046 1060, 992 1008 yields 60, 1053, 993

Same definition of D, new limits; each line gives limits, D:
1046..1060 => 8.1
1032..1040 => 8.2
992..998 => 8.9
